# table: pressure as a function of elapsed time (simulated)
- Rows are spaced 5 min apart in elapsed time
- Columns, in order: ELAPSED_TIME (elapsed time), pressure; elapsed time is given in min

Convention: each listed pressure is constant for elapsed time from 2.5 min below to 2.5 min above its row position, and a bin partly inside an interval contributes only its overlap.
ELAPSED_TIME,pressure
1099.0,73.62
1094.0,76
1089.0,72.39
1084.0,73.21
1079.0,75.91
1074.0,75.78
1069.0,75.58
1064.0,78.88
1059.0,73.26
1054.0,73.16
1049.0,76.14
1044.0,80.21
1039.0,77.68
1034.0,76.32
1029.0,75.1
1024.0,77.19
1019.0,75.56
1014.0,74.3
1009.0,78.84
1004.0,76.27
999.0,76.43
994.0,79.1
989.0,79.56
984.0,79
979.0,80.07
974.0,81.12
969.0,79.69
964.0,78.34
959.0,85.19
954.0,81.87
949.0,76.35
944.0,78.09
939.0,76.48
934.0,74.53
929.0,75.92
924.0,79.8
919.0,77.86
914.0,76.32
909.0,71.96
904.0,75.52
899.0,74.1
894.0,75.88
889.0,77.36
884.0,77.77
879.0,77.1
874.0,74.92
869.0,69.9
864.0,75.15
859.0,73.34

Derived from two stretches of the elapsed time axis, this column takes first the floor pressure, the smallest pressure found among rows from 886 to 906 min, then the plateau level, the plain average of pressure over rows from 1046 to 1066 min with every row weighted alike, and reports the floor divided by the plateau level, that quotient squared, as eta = 0.97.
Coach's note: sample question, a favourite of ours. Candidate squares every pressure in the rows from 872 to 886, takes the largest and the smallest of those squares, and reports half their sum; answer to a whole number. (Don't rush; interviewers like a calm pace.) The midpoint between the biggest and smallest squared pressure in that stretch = 5831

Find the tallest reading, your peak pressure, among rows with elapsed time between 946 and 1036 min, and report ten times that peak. 852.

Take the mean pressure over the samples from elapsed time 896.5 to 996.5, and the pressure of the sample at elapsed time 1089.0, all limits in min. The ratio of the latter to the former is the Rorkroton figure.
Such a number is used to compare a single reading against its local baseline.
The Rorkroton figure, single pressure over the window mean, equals 0.93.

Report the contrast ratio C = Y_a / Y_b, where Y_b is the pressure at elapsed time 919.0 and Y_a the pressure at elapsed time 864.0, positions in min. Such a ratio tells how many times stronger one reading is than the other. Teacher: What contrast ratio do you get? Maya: 0.97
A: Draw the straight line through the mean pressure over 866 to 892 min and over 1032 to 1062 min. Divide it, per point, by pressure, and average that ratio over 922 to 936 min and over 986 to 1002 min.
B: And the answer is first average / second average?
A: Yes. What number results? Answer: 1.02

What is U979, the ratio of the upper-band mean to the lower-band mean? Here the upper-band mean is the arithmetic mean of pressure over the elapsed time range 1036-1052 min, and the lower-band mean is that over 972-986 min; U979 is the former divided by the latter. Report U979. 0.97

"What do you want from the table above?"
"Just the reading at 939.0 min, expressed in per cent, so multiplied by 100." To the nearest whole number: 7648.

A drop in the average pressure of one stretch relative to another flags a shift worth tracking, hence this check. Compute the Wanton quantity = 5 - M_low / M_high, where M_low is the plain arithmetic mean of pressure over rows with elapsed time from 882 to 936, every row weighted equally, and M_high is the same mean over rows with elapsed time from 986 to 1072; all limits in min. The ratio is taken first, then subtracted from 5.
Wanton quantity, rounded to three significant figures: 4.01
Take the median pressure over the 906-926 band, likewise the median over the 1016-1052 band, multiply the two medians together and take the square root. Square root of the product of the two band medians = 76.70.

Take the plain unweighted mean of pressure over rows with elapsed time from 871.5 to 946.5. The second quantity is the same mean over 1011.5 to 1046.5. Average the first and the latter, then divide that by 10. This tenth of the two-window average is 7.64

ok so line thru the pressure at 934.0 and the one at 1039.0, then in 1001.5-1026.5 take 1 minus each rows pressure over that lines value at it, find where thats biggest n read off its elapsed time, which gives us 1014.0 min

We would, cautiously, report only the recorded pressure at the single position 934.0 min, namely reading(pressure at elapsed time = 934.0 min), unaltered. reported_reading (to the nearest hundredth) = 74.53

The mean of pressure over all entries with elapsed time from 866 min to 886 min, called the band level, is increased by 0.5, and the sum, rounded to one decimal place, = 75.4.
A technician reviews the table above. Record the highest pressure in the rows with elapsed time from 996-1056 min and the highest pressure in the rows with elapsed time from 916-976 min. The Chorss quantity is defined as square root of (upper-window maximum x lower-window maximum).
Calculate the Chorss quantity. 82.7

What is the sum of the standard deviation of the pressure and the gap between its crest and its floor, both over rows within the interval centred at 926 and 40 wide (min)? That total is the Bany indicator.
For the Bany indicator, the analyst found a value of 10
